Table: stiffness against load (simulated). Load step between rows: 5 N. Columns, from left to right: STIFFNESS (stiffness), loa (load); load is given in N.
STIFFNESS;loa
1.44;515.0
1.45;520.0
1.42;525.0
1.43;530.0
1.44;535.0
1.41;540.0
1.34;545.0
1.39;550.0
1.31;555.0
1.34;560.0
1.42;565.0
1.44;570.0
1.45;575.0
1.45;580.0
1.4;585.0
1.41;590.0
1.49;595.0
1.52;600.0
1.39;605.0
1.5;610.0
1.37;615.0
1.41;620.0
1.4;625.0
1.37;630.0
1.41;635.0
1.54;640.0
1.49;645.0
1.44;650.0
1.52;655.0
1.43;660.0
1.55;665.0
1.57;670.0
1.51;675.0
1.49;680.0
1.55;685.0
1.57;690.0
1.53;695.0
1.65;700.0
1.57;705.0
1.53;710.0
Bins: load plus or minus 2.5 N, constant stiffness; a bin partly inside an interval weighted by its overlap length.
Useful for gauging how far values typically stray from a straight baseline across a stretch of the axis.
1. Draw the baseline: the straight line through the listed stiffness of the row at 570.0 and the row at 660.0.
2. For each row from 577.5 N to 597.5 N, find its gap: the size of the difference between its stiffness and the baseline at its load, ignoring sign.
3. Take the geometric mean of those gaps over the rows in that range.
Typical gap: 0.028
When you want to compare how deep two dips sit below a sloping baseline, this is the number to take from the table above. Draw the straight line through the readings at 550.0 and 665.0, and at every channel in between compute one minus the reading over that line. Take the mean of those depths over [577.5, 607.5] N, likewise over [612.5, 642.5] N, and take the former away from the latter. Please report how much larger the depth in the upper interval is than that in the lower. 0.05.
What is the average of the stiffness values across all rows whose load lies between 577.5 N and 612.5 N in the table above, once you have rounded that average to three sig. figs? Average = 1.45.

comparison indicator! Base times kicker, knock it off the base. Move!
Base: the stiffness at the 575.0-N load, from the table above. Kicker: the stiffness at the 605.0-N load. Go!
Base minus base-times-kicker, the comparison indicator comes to -0.57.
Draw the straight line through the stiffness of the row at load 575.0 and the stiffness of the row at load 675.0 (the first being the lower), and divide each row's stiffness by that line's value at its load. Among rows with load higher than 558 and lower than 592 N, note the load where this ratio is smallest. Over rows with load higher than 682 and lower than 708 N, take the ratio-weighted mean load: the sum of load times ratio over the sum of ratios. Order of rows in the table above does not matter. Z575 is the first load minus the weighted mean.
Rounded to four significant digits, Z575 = -135.1 N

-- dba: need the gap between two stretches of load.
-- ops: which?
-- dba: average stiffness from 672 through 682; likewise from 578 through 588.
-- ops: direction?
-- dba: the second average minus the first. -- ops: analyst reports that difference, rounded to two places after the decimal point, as -0.08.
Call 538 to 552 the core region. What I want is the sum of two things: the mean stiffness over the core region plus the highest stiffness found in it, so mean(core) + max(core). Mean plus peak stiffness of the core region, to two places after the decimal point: 2.79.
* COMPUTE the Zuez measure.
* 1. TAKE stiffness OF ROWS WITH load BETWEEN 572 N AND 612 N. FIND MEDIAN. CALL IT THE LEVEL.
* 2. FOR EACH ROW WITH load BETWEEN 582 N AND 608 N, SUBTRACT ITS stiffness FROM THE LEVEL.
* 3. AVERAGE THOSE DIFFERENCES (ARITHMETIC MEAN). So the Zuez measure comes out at 0.01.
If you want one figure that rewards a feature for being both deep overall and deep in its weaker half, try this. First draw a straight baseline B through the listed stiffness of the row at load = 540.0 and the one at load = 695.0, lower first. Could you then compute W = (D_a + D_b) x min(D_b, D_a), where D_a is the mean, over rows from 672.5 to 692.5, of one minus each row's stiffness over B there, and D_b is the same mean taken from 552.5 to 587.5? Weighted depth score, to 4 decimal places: -0.0001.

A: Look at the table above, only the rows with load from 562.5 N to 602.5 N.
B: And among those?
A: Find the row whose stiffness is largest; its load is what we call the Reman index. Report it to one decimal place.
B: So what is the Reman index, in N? 600.0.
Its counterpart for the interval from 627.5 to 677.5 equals 670.0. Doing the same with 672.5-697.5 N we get 690.0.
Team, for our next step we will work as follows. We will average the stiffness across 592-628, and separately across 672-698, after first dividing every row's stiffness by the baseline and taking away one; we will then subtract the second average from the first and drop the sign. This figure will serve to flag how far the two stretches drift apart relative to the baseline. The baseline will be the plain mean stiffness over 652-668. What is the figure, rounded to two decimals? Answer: 0.06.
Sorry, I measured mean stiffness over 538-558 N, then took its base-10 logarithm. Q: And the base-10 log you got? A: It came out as 0.134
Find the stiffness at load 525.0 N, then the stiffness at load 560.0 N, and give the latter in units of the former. 0.94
